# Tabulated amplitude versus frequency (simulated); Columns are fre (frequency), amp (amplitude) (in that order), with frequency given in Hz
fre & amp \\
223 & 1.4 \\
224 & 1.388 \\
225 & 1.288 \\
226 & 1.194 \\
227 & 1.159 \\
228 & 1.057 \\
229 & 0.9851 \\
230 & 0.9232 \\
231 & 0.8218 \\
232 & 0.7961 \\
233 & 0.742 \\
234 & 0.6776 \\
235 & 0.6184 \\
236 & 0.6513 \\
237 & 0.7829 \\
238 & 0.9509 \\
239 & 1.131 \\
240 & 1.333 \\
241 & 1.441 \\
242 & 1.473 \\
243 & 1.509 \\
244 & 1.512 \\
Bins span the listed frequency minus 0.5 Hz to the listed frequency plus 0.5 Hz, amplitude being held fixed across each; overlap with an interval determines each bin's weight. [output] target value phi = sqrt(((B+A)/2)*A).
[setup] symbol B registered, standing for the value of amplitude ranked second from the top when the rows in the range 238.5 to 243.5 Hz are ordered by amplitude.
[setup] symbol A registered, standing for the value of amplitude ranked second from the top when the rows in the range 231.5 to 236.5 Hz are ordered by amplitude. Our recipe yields 0.9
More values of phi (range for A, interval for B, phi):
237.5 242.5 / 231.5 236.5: 1.3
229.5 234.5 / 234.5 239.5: 0.9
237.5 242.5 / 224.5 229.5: 1.4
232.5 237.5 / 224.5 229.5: 0.8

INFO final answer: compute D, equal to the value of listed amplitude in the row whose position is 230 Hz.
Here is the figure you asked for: 0.9232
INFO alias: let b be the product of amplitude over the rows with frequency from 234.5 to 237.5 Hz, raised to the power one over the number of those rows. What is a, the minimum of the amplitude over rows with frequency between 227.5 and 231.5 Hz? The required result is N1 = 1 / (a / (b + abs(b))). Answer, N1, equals 1.7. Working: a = 0.8218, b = 0.68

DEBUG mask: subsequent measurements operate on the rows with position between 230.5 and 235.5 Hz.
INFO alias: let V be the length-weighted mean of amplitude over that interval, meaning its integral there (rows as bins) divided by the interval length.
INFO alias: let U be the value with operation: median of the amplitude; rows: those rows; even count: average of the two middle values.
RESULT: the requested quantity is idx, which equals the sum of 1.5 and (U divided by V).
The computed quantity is 2.515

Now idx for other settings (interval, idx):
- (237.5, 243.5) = 2.562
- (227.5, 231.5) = 2.508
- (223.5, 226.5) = 2.498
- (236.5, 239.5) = 2.496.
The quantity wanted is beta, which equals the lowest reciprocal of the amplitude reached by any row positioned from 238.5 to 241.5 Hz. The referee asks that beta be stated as 0.69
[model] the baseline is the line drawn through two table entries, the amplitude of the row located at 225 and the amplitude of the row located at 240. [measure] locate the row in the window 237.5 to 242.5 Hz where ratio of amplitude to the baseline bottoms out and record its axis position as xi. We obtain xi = 238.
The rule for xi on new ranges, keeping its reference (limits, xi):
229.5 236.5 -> 235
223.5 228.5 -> 228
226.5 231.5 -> 231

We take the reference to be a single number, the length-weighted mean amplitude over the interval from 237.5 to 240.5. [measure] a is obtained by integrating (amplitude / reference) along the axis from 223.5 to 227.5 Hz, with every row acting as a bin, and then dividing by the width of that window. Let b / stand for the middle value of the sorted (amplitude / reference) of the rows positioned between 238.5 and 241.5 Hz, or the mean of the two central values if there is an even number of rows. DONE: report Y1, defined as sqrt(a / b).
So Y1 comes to 0.97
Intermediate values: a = 1.10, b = 1.17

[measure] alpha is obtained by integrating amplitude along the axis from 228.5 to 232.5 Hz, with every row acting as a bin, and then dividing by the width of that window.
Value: 0.9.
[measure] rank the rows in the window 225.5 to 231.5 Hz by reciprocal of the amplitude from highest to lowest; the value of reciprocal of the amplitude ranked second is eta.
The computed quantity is 1.1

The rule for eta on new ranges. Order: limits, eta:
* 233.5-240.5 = 1.5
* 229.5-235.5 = 1.5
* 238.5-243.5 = 0.8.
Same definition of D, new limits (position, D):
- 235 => 0.6184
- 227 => 1.159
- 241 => 1.441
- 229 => 0.9851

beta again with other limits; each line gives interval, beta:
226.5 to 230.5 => 0.86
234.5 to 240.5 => 0.75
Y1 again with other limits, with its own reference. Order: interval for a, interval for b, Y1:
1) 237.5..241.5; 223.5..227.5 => 0.99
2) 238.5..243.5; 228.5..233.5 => 1.29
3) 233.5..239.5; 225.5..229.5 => 0.85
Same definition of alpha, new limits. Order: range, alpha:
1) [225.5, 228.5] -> 1.1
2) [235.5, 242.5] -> 1.1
